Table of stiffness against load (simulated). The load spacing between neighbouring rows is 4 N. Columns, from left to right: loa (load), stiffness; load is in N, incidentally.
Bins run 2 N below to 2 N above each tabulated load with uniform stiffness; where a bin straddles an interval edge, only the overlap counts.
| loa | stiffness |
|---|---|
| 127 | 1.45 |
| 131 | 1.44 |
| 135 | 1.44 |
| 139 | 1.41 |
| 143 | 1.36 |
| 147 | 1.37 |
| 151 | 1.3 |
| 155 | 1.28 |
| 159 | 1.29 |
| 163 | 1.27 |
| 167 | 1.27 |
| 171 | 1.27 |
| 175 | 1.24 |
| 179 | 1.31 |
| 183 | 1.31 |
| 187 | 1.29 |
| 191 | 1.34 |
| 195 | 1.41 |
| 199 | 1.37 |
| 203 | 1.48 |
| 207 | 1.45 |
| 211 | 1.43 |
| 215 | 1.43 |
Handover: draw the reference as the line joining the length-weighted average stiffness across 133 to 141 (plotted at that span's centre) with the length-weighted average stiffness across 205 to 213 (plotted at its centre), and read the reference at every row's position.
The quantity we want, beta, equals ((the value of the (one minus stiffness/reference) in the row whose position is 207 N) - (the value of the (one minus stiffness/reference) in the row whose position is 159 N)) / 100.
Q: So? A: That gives -0.0010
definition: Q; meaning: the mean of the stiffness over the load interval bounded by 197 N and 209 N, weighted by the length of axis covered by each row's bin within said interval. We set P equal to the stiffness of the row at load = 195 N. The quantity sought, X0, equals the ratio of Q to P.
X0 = 1.02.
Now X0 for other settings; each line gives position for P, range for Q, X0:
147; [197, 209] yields 1.05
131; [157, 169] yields 0.89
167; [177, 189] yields 1.03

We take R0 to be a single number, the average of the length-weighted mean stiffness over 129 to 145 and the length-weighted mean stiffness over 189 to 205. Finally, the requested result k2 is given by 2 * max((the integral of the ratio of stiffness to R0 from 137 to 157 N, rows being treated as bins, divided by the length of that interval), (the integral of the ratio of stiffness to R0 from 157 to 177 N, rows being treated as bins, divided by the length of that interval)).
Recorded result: 1.911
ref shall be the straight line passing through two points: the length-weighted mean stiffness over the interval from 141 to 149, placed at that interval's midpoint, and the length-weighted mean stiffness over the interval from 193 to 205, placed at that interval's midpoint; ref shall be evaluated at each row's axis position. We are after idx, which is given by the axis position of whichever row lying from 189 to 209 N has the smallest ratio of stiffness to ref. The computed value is 191 N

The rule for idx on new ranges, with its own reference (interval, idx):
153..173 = 171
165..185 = 175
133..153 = 151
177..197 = 187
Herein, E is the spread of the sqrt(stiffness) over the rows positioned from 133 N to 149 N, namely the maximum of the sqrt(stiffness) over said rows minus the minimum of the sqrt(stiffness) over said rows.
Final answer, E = 0.034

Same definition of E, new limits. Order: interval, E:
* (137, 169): 0.060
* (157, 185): 0.031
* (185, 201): 0.052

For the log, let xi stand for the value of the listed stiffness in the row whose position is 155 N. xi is 1.28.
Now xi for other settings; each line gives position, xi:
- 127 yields 1.45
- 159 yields 1.29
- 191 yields 1.34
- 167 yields 1.27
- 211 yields 1.43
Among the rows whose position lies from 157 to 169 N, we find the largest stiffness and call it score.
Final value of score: 1.29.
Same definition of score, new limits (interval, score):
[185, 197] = 1.41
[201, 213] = 1.48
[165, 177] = 1.27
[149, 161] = 1.3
